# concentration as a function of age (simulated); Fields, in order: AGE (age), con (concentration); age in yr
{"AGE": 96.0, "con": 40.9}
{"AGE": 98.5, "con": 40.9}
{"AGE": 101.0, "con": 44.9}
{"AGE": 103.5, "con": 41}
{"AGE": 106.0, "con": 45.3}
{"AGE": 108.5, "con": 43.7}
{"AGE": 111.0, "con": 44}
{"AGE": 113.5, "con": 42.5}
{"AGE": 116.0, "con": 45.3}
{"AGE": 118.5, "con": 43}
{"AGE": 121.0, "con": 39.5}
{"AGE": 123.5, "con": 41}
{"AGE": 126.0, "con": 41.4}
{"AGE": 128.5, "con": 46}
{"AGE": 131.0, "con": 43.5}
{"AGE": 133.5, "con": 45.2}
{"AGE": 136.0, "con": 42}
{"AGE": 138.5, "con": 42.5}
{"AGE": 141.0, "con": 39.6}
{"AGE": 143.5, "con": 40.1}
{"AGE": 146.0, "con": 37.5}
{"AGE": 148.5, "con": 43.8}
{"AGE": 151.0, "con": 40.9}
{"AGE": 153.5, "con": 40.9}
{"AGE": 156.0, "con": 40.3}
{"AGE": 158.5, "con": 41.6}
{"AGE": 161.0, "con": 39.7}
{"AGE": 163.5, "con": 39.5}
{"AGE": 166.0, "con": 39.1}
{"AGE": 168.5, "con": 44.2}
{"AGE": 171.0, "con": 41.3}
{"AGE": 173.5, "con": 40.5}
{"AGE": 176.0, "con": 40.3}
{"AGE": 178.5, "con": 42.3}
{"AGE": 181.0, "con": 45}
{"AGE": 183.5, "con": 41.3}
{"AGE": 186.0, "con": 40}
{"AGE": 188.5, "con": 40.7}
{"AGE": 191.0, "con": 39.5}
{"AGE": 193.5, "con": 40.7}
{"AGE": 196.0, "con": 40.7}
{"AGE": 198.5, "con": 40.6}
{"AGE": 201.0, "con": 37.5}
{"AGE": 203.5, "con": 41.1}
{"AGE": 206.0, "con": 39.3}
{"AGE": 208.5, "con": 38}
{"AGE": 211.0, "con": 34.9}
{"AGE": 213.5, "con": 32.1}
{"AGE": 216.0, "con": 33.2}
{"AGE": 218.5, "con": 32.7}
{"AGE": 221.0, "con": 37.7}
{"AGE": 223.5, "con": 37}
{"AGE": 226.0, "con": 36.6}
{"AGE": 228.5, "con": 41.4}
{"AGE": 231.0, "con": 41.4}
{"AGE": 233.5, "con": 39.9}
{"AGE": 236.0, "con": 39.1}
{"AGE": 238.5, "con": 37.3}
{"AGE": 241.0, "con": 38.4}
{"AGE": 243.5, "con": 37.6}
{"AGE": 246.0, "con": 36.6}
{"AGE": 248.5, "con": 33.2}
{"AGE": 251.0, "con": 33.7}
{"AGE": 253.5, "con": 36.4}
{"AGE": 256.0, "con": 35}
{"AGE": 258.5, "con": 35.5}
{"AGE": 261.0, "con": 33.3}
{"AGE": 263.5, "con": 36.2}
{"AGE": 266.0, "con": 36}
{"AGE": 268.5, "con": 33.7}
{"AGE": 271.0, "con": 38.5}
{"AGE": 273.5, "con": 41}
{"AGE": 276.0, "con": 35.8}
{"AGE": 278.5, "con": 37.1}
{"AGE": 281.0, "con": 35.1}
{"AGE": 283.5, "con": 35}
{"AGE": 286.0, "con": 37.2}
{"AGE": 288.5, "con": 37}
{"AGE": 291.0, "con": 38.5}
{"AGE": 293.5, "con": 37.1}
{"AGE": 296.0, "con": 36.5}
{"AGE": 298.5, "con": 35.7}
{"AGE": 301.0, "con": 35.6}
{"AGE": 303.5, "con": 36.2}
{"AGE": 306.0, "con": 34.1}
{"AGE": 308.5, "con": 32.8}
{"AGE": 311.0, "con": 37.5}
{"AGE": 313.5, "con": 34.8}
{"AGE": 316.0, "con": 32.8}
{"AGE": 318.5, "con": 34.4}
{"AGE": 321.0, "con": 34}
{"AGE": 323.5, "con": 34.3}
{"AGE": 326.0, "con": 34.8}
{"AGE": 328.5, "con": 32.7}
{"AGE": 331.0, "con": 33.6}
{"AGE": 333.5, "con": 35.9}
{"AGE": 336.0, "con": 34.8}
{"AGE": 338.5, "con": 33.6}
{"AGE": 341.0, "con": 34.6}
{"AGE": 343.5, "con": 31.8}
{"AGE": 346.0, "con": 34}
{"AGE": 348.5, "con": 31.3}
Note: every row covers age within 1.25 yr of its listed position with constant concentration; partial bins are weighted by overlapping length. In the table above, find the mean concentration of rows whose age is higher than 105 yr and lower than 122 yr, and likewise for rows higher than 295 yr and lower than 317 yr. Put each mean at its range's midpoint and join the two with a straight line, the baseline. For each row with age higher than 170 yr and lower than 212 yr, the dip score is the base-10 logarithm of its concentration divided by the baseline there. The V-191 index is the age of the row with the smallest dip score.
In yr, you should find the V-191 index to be 211.0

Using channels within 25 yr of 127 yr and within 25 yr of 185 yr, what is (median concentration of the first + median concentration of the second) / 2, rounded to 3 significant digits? 41.5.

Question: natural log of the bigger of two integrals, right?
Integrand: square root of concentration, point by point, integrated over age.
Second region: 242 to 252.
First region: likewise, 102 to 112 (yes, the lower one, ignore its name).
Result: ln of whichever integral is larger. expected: 4.19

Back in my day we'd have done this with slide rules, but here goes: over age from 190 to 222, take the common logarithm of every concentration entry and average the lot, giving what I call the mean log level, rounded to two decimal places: 1.57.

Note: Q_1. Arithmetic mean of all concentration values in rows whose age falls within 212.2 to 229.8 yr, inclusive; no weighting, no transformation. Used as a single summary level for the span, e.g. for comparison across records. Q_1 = 35.8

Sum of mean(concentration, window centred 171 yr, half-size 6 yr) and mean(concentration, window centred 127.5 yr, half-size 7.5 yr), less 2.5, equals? 81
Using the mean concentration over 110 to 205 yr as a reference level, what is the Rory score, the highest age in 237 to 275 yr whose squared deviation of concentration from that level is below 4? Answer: 273.5 yr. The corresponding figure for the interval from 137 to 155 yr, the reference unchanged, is 153.5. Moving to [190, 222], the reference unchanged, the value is 203.5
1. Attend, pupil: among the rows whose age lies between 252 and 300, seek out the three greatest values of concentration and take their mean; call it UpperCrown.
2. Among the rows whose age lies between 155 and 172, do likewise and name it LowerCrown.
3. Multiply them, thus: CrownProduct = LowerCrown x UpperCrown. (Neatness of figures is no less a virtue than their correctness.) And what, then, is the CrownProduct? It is 1666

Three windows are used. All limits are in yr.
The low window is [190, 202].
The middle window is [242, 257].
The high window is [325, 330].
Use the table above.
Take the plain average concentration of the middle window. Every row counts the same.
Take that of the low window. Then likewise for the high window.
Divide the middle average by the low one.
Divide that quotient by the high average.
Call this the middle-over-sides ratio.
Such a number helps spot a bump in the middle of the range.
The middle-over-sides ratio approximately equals 0.0264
